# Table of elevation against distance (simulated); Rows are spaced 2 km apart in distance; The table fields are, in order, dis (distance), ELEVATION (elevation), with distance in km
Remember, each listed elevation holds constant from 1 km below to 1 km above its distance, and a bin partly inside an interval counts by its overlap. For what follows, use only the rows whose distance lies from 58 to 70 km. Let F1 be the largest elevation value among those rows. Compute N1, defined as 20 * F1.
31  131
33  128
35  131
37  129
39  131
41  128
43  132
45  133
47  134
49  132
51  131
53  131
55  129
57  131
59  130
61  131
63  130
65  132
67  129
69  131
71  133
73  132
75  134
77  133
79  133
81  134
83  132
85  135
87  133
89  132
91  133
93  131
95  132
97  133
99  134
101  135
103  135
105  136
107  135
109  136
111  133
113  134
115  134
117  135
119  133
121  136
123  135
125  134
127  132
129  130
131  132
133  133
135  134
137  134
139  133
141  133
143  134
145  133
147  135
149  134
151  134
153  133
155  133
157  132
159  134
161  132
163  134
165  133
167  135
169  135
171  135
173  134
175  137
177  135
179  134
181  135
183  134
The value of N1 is 2640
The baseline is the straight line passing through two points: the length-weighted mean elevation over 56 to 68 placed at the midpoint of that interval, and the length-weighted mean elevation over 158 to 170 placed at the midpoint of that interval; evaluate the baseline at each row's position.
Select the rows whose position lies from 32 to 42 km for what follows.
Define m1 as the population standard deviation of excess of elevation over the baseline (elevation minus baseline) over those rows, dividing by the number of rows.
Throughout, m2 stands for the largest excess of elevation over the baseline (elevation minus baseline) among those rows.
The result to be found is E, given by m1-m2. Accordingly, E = 0.0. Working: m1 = 1.4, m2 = 1.4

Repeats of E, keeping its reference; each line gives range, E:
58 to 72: -1.0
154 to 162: 0.5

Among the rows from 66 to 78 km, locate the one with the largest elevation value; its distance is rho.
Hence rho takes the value 75 km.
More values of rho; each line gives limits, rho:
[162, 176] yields 175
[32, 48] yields 47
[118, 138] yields 121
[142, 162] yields 147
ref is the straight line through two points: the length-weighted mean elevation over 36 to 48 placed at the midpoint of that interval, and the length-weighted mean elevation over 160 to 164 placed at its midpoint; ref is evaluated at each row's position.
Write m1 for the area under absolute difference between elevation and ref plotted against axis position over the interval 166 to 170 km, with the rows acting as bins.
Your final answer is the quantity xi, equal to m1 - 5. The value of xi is 3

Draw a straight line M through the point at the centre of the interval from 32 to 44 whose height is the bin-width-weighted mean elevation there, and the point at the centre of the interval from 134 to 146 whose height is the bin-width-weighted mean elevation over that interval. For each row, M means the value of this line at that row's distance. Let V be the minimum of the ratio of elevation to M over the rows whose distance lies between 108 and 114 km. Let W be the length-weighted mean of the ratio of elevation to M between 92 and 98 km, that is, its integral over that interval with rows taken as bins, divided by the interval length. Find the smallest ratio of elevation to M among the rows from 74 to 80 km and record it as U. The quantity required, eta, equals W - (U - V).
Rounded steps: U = 1.013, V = 1.00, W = 1.00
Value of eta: 0.99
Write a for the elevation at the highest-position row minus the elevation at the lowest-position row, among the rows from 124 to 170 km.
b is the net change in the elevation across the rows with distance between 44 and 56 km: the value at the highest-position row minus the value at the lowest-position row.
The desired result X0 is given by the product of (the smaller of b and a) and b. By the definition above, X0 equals 16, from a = 1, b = -4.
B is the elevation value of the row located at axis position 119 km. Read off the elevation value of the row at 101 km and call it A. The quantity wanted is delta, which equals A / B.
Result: 1.02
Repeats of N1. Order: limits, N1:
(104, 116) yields 2720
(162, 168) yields 2700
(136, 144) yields 2680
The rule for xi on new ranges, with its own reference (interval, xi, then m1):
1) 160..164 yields -1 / 3.9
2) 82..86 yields 2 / 6.8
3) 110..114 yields 0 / 5.1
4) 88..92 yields -3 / 2.4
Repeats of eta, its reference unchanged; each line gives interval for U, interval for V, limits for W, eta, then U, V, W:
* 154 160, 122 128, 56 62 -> 1.01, 0.984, 0.99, 1.00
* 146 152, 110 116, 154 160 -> 1.00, 1.001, 1.00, 0.99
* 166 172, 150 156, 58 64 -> 0.99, 1.003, 0.99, 1.00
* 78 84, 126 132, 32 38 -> 0.97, 1.004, 0.98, 1.00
